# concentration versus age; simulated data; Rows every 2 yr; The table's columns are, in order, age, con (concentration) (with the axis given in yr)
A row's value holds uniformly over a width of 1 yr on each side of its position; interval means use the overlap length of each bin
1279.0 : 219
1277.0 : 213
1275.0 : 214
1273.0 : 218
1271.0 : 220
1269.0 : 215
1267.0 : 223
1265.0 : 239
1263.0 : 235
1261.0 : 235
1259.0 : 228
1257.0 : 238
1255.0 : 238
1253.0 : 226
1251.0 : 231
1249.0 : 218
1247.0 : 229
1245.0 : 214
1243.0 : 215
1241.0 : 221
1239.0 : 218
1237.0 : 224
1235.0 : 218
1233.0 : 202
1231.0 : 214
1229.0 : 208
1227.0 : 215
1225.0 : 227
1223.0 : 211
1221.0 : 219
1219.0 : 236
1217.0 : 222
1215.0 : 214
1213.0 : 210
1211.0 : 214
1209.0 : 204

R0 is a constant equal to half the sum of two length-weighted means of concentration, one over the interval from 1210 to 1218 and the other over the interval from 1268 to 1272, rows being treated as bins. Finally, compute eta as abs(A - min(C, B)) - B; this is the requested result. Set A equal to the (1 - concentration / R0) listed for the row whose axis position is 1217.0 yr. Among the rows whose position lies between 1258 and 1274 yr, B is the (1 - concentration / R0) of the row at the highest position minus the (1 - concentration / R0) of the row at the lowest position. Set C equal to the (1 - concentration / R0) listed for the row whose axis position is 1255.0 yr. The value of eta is 0.03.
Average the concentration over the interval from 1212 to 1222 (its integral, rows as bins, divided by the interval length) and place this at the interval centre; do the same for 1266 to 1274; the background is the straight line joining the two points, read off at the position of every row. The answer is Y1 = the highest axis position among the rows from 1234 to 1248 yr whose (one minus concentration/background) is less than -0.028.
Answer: 1247.0 yr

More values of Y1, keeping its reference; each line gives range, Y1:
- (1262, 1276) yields 1265.0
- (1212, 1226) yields 1225.0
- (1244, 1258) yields 1257.0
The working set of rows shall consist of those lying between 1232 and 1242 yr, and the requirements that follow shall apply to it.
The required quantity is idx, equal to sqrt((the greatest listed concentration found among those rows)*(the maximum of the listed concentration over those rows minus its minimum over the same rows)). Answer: 70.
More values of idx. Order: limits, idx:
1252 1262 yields 53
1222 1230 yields 66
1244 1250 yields 59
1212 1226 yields 78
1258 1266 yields 51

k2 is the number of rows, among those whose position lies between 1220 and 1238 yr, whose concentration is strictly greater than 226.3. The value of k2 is 1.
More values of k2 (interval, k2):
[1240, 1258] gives 4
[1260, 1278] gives 3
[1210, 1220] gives 1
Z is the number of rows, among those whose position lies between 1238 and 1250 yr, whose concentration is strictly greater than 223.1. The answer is 1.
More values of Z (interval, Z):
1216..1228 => 2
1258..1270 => 4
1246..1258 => 5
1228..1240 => 1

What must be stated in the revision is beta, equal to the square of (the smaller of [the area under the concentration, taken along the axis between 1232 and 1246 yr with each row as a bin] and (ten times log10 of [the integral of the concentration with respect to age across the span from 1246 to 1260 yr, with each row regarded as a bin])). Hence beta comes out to 1230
